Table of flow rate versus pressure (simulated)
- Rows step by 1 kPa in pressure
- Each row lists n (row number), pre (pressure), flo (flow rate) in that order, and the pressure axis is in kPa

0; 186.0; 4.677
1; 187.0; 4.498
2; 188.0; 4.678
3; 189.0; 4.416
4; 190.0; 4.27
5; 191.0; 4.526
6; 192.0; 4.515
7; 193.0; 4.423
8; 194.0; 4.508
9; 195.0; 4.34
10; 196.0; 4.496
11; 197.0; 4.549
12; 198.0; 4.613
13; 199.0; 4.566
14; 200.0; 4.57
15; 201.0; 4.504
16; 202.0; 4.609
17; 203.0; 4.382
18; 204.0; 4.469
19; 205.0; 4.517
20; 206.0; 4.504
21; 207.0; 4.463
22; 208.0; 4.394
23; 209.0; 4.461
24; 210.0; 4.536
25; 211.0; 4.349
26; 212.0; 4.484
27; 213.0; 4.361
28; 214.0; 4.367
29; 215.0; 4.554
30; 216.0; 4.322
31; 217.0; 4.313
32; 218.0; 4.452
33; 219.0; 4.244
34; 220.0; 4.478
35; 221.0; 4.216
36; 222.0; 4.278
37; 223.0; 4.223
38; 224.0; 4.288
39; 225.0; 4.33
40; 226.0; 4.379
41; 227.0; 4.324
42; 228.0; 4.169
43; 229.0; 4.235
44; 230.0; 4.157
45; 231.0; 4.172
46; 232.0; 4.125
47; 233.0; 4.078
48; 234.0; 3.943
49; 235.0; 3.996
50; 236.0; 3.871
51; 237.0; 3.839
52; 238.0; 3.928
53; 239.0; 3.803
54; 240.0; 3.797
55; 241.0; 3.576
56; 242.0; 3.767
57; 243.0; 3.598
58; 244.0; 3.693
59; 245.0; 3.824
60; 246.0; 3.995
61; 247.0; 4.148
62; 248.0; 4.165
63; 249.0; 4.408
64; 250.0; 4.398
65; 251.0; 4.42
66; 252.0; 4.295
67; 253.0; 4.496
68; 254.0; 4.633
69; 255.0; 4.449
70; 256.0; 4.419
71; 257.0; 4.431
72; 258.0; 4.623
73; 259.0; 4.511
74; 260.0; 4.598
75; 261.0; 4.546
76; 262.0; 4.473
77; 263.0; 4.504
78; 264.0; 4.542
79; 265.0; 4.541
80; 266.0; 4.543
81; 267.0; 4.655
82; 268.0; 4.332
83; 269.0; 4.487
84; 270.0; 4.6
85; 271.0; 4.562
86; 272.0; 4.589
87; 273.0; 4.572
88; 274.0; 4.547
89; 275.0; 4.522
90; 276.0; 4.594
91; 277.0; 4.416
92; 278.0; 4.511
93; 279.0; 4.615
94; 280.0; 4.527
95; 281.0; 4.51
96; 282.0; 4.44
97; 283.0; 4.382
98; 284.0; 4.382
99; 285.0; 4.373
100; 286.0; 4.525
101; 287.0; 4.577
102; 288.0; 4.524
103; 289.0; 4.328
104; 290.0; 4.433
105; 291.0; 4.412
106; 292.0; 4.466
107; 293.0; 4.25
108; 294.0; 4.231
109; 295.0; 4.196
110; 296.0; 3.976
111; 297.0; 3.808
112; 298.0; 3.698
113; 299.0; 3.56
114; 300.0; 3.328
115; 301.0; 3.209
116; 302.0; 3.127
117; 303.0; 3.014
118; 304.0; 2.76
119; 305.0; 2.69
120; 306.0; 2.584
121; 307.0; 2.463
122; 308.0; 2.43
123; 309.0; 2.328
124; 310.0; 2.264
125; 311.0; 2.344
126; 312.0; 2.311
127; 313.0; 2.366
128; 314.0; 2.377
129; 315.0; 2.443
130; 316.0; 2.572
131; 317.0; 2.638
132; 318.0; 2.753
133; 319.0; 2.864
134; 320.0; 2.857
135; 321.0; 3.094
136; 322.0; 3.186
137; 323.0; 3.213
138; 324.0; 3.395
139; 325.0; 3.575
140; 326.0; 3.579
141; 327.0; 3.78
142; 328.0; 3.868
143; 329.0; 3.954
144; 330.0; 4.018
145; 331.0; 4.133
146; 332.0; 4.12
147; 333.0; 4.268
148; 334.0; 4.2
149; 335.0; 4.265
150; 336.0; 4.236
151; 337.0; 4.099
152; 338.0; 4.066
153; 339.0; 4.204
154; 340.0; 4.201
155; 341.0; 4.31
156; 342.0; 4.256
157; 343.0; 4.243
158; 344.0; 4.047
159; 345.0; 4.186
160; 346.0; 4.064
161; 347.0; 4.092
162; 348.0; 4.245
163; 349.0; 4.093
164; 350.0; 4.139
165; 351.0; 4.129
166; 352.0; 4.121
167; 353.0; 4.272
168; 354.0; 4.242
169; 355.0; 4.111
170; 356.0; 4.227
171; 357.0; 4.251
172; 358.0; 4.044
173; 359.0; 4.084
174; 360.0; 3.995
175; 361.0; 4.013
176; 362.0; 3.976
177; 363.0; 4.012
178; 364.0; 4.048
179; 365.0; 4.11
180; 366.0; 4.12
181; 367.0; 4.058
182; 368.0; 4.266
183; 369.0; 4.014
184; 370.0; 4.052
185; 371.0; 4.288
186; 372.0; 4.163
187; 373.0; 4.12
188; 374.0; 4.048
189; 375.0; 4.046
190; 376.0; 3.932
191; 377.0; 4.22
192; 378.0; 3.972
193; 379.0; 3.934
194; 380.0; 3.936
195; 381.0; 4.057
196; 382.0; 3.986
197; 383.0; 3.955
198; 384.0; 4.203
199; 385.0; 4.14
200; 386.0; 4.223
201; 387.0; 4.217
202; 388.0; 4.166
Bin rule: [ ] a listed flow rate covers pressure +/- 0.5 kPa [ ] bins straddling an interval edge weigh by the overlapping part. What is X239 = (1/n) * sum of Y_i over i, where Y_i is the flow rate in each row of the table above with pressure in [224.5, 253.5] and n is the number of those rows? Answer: 4.1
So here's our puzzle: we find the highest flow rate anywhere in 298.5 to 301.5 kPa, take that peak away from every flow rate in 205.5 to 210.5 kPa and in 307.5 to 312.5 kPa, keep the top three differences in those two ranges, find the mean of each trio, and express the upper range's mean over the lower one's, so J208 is -1.3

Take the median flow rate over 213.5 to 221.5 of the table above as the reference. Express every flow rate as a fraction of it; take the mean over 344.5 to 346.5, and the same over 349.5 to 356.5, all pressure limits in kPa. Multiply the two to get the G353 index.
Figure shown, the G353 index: 0.91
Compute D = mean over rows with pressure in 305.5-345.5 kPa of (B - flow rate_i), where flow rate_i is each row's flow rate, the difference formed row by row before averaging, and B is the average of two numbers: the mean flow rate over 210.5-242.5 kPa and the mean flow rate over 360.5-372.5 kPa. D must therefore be 0.7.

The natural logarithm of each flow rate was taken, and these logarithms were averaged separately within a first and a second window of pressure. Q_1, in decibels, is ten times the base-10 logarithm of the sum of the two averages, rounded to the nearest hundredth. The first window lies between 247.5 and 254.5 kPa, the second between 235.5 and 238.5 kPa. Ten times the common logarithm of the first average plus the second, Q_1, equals 4.53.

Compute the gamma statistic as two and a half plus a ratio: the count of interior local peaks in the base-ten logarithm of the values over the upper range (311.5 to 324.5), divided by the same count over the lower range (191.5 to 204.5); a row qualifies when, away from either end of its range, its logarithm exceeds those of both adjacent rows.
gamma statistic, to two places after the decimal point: 2.75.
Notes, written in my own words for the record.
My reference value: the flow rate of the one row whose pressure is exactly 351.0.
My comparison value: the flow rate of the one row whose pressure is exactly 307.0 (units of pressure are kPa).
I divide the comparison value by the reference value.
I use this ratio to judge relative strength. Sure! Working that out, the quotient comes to 0.60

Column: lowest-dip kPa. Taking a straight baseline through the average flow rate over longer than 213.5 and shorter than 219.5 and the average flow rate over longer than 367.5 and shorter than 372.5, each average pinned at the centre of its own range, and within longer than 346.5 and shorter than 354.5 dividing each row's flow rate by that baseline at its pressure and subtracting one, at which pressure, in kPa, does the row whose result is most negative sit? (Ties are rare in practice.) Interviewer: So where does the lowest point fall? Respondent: 347.0 kPa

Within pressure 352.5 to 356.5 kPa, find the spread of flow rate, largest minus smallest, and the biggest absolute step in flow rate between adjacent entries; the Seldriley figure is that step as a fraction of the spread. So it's 0.81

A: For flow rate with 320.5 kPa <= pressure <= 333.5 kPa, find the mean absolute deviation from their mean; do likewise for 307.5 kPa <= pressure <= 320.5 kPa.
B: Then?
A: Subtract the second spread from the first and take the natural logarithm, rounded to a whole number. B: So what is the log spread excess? -2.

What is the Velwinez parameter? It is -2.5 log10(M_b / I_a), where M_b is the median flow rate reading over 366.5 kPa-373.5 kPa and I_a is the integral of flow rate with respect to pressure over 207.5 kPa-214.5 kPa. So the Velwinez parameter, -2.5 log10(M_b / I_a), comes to 2.19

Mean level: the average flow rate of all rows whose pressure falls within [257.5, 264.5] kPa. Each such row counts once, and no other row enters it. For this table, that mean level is 4.54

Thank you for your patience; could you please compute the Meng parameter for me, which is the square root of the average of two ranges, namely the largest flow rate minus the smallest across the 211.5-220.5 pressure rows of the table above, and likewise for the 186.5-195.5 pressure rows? 0.60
